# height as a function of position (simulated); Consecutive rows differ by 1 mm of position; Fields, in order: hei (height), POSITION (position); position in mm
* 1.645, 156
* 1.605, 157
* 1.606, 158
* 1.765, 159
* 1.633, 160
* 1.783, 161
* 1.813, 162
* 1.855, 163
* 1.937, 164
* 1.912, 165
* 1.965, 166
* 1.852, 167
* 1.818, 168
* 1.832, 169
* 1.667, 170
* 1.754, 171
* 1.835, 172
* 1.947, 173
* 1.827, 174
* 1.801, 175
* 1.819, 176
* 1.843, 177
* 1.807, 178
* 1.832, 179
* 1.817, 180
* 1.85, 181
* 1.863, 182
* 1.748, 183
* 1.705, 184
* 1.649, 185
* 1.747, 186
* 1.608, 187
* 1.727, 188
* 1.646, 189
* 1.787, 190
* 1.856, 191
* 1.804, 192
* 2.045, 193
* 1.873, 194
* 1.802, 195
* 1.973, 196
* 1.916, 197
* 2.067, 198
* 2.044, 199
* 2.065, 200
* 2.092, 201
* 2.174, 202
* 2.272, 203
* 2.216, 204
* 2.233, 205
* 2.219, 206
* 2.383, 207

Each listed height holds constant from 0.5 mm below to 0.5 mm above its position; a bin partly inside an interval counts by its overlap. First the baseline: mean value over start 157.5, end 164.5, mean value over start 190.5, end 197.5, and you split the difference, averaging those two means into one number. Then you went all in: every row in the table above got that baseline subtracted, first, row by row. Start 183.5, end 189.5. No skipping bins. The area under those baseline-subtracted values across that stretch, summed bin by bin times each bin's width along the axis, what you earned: -0.92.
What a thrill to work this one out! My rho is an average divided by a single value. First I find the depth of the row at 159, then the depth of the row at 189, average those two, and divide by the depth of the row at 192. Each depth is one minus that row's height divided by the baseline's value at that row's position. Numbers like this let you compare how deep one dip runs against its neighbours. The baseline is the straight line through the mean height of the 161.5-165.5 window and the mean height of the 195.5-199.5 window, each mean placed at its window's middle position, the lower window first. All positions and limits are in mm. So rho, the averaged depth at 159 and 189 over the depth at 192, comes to 1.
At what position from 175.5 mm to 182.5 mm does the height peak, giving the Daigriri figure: 182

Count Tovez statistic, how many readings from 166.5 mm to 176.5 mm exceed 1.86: 1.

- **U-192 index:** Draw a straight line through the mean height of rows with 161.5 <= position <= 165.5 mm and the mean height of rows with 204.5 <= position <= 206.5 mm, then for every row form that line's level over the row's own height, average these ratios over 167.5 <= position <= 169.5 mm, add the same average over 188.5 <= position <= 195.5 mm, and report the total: 2.211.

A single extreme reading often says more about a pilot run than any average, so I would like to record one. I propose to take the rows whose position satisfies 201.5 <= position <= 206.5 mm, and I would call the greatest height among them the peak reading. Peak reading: 2.272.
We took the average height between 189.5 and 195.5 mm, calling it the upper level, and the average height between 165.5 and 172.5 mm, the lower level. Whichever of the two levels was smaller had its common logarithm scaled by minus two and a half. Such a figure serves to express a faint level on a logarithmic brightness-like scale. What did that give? -0.649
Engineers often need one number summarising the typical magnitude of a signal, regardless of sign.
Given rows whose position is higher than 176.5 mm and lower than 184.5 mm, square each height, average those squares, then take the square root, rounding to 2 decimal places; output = 1.81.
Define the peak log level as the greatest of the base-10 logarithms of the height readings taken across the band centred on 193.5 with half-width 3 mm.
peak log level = 0.31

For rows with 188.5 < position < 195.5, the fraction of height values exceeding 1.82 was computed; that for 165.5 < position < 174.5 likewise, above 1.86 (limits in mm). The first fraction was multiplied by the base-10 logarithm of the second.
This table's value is -0.28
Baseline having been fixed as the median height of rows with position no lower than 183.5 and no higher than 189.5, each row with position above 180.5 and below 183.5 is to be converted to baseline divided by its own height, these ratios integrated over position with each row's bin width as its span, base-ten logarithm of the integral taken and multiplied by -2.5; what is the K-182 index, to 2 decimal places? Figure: -1.10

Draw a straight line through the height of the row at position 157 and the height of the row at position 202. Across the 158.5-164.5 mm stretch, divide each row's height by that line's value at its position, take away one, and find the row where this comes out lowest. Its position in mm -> 160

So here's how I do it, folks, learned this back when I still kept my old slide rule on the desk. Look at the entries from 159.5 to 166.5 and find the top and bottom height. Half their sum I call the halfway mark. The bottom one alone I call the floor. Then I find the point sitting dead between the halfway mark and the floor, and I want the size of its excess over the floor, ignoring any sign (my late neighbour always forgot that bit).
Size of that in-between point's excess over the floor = 0.083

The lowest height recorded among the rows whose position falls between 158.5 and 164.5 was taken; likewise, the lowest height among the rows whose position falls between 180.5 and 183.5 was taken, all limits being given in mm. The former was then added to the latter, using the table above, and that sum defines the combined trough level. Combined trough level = 3.38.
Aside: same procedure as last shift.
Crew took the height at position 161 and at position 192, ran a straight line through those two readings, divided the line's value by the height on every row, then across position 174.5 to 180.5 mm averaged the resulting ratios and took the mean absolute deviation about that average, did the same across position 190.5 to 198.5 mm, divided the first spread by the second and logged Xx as 0.16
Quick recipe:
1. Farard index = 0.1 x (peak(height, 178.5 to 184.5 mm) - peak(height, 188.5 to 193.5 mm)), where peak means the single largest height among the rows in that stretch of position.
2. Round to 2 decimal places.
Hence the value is -0.02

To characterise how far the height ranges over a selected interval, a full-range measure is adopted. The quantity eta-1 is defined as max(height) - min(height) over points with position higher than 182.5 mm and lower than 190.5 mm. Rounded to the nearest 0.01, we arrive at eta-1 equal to 0.18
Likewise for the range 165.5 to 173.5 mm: 0.30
